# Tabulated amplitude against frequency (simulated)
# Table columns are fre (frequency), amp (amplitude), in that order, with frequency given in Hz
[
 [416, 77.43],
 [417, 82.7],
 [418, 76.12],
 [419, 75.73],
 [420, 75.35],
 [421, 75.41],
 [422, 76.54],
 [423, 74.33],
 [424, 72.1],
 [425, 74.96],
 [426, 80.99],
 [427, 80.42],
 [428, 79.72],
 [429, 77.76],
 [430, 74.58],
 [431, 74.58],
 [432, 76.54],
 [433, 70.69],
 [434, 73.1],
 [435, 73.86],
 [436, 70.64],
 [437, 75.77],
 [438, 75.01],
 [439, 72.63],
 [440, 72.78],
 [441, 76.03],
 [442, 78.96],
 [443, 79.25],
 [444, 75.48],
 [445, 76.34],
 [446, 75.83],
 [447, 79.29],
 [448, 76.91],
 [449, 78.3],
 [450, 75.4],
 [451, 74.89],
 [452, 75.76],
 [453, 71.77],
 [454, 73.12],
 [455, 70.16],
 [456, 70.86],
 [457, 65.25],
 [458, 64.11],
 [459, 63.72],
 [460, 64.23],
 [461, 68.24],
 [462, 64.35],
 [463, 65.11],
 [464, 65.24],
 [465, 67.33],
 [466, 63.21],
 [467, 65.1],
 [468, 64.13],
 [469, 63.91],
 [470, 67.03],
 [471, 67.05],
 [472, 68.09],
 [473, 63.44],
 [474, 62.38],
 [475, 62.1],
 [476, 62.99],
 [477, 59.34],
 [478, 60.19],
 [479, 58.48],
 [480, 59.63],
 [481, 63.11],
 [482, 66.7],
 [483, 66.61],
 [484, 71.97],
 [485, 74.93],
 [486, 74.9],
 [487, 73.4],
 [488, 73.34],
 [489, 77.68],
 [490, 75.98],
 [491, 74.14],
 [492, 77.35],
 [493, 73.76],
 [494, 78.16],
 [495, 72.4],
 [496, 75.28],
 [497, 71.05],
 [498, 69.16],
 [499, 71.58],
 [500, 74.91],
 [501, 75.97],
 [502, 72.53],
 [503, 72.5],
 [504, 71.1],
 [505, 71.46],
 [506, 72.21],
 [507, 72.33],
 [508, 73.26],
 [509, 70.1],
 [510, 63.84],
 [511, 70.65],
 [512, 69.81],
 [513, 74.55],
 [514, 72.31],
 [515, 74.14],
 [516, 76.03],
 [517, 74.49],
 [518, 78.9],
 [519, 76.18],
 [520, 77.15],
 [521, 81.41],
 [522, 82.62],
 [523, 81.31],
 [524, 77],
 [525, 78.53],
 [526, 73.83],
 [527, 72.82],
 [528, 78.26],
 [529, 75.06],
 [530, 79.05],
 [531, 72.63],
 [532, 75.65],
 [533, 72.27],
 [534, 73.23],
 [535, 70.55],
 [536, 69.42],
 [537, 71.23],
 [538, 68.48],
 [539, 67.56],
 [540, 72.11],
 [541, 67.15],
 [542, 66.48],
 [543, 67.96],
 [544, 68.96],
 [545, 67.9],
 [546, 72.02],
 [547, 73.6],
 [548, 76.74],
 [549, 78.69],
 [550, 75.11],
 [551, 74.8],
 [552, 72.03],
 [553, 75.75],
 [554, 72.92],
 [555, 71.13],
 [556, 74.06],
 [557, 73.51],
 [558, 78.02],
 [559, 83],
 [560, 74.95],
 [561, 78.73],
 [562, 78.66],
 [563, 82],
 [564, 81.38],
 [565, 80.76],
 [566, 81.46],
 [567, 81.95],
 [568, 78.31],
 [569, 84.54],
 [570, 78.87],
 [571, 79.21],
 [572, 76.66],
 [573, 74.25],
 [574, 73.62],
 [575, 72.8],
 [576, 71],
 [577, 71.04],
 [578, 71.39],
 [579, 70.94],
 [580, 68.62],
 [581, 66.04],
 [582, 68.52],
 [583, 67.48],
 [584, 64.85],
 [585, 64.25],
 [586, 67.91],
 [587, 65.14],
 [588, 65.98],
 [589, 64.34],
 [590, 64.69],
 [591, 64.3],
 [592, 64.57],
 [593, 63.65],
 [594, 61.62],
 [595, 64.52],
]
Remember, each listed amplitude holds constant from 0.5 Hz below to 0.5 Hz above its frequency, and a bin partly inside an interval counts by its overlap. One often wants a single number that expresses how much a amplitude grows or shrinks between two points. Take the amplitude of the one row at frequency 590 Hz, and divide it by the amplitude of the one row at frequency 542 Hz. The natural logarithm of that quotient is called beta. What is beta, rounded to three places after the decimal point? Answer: -0.027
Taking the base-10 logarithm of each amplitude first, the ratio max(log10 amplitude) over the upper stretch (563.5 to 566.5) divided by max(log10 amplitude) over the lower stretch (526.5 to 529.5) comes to 1.01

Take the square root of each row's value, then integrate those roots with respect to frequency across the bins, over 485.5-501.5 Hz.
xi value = 138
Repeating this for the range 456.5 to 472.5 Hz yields 129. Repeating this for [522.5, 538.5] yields 138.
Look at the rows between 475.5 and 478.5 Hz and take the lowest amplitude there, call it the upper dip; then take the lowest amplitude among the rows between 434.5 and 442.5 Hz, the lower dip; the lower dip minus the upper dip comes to 11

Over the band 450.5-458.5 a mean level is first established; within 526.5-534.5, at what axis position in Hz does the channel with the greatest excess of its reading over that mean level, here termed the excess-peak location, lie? 530 Hz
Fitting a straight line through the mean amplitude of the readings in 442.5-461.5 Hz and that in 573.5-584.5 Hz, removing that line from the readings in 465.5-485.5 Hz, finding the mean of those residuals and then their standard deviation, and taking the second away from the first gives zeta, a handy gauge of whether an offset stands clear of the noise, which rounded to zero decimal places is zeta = -12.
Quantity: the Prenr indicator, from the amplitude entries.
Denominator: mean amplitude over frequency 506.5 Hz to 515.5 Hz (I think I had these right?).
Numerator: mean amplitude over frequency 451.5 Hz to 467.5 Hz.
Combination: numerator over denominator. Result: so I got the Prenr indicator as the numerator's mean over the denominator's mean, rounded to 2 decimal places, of 0.95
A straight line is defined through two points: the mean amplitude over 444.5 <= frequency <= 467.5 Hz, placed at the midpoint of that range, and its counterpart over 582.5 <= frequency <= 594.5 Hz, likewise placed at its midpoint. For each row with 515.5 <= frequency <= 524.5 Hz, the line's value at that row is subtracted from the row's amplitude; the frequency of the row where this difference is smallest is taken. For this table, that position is 517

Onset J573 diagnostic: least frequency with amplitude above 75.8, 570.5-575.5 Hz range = 571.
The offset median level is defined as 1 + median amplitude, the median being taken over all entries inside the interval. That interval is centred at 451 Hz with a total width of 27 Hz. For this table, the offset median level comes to 74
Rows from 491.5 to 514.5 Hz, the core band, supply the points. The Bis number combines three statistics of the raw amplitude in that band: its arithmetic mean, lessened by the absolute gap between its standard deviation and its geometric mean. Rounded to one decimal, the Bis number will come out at 3.0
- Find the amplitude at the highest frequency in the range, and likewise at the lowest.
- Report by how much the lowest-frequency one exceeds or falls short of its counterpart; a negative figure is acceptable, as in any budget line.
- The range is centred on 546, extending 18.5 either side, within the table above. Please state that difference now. -3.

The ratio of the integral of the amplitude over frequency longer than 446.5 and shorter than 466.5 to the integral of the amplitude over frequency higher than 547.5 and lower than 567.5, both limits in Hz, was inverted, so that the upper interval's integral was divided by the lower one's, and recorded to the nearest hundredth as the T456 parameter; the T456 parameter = 1.11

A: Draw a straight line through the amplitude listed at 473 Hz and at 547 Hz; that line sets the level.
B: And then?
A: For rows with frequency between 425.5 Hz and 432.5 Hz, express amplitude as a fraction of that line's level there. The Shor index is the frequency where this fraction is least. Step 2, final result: 431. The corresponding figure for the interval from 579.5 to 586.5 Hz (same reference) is 585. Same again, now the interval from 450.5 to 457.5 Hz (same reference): 457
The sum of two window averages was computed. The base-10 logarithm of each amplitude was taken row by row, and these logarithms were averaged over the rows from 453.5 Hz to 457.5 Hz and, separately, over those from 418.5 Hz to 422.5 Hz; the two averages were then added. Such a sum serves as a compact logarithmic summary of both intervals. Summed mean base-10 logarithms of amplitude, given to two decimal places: 3.72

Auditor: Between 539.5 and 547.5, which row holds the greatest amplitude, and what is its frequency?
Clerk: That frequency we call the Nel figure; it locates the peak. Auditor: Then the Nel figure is 547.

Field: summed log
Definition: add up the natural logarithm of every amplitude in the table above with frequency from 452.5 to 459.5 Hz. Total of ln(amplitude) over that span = 29.6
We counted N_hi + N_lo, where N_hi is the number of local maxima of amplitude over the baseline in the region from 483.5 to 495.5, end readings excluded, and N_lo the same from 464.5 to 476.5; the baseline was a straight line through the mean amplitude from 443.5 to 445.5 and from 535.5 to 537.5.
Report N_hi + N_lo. 6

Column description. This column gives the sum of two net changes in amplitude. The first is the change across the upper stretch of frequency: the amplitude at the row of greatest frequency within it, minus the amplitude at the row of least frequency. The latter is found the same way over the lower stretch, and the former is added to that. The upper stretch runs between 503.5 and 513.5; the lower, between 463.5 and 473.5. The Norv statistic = 2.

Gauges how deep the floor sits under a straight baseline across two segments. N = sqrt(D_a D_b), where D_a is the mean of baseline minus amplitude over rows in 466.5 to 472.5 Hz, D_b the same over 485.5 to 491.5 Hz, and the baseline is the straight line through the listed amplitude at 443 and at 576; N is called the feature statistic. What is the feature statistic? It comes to 4.2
